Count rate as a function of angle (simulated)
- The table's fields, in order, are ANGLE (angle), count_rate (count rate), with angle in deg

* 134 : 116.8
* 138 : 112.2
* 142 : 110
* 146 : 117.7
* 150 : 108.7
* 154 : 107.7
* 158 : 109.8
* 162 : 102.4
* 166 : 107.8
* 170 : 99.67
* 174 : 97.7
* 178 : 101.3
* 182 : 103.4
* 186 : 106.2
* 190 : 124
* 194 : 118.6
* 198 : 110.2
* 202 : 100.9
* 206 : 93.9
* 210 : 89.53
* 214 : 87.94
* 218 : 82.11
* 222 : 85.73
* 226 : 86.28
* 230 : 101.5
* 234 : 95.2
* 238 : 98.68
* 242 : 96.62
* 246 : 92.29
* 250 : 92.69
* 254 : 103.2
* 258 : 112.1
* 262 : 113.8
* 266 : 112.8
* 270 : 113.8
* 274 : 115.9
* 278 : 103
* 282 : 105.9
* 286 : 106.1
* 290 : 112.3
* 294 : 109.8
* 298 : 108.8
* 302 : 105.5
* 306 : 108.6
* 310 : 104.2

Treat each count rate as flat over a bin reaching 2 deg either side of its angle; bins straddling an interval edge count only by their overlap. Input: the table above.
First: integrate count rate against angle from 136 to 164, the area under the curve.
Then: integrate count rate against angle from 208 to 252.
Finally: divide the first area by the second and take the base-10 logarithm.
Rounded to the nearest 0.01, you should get -0.12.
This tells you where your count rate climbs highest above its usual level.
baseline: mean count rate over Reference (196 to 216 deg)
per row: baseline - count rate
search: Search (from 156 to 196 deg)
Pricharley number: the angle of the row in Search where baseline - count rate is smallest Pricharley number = 190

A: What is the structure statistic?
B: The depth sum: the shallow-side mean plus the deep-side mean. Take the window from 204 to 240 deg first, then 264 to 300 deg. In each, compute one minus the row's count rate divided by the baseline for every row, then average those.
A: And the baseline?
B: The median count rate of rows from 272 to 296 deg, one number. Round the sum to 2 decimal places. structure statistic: 0.14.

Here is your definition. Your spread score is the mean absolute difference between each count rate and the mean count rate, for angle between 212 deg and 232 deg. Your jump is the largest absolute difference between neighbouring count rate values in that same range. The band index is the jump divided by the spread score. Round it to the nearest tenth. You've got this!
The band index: 3.0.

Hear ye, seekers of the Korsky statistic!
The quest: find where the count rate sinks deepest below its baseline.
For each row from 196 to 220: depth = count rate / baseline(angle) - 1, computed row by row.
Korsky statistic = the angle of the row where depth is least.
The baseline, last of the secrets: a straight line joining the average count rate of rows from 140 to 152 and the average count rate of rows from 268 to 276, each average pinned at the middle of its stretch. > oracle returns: 218 deg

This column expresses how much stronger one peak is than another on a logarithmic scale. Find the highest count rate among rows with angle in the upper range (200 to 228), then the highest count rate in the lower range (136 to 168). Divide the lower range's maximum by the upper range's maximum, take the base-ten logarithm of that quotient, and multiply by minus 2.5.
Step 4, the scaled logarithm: -0.17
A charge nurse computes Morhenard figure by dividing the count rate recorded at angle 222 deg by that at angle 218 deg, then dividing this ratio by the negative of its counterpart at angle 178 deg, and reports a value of -0.0103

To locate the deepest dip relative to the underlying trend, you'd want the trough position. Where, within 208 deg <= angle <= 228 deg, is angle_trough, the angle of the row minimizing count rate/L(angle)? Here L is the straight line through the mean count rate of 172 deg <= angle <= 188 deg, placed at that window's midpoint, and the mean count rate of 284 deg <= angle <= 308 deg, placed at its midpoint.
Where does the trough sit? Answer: 218 deg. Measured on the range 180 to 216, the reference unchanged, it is 214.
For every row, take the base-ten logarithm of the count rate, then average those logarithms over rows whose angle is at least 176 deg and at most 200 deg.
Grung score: 2.04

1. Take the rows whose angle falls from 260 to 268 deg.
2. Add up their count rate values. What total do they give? 227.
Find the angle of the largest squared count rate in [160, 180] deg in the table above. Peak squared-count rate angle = 166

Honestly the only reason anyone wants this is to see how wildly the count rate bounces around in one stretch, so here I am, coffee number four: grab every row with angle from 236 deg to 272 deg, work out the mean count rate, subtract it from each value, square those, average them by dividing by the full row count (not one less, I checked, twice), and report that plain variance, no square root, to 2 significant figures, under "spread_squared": 76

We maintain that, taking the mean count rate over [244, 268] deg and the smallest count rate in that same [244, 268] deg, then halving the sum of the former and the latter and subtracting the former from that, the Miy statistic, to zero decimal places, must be -6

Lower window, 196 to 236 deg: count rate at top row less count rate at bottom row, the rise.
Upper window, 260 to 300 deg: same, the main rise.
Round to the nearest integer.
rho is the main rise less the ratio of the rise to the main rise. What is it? -8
